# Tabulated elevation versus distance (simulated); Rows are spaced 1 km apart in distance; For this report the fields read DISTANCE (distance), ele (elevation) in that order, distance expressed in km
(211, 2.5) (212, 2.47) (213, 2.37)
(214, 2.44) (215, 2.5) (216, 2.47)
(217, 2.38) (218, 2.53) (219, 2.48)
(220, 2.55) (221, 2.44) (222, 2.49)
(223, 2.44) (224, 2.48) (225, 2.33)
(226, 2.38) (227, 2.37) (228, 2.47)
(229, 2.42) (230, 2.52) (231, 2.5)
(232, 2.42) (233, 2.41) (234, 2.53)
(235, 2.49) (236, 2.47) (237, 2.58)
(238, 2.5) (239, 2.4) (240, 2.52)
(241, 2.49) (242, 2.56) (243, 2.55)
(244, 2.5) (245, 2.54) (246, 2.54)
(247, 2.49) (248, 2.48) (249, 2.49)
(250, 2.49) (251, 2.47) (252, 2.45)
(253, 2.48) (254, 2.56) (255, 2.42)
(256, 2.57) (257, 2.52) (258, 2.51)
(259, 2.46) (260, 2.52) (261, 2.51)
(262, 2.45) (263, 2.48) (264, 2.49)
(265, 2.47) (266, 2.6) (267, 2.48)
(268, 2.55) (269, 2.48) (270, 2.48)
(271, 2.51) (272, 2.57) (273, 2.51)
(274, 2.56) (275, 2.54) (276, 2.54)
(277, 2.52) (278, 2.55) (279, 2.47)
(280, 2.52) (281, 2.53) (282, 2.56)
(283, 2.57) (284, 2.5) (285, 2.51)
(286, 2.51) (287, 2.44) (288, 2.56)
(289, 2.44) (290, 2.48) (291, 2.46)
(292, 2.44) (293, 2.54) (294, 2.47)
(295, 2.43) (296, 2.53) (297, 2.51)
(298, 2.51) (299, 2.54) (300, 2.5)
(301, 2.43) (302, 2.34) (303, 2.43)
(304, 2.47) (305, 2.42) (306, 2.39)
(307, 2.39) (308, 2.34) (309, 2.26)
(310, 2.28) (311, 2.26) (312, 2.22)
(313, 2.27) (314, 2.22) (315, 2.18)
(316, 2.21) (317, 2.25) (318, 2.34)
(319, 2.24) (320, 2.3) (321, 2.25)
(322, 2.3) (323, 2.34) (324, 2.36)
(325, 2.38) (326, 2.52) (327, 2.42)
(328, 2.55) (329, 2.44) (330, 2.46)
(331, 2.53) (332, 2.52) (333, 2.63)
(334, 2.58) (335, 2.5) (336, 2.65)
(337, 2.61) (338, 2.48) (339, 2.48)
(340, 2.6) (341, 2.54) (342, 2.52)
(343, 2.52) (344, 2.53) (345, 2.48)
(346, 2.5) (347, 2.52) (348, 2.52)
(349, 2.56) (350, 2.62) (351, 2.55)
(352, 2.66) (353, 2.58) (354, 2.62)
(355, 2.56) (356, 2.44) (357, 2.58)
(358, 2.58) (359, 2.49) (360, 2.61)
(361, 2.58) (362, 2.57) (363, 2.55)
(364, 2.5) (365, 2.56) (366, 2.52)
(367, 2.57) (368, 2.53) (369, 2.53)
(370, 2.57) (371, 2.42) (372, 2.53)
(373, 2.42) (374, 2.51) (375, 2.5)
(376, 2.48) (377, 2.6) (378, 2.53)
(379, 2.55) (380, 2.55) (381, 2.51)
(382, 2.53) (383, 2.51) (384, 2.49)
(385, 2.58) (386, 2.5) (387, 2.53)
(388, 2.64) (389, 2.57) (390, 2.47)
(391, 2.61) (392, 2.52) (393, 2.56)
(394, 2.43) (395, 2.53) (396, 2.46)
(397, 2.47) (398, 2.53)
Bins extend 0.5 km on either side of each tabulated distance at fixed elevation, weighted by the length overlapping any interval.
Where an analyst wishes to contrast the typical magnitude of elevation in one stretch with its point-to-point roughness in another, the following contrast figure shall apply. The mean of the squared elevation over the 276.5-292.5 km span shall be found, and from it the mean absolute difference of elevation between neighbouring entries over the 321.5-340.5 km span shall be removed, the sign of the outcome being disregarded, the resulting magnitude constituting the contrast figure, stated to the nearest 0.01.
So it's 6.20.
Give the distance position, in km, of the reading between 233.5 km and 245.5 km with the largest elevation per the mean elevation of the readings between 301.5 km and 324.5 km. 237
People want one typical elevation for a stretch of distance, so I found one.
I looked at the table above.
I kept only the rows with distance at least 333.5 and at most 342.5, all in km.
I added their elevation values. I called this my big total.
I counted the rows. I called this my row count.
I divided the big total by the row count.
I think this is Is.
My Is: 2.55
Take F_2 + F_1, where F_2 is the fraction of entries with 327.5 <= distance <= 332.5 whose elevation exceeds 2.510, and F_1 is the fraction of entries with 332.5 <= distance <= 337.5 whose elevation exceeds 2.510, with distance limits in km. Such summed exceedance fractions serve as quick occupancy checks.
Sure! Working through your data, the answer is 1.4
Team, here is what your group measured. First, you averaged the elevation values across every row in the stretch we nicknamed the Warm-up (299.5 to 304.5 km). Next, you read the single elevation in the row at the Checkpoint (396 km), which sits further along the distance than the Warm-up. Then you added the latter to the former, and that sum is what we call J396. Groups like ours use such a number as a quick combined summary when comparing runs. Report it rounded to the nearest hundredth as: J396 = 4.89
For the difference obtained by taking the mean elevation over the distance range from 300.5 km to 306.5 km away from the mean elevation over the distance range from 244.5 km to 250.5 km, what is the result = 0.09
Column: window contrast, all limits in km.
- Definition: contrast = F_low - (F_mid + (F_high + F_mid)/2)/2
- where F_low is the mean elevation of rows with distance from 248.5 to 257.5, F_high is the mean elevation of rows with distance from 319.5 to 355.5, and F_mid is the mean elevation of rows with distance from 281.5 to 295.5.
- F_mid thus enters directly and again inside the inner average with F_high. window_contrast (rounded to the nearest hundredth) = 0.00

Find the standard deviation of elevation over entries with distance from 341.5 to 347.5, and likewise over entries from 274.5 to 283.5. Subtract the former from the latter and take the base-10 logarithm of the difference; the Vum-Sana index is -1.97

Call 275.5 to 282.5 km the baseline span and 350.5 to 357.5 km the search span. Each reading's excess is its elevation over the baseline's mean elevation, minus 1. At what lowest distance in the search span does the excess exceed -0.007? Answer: 351 km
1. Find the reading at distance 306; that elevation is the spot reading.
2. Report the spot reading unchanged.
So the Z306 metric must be 2.39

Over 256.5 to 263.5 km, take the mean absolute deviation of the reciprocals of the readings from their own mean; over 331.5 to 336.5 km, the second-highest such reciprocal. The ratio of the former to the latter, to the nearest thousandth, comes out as 0.010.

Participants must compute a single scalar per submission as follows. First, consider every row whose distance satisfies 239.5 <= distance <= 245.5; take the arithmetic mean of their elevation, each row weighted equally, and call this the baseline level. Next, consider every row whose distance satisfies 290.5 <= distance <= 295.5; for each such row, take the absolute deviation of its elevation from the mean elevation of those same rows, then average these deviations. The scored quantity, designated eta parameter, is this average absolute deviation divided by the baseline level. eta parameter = 0.012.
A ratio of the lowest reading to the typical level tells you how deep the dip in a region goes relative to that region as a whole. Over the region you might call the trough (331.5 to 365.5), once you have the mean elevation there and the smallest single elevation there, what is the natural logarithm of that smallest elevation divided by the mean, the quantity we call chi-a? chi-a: -0.0451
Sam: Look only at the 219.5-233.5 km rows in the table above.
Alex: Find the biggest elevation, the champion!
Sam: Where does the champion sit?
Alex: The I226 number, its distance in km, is 220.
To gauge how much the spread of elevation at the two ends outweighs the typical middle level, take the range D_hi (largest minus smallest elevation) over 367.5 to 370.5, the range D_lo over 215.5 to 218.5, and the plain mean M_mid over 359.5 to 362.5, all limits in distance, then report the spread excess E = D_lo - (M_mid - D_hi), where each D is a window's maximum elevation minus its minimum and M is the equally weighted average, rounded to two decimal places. -2.40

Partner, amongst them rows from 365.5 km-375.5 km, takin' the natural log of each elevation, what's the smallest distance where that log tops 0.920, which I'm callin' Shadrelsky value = 366 km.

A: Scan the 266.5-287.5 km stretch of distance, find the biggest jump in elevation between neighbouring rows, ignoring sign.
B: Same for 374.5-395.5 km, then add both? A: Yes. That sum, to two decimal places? 0.22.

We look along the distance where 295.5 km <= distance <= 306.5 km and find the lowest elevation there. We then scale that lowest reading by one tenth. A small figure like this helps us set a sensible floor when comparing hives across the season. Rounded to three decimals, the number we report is 0.234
